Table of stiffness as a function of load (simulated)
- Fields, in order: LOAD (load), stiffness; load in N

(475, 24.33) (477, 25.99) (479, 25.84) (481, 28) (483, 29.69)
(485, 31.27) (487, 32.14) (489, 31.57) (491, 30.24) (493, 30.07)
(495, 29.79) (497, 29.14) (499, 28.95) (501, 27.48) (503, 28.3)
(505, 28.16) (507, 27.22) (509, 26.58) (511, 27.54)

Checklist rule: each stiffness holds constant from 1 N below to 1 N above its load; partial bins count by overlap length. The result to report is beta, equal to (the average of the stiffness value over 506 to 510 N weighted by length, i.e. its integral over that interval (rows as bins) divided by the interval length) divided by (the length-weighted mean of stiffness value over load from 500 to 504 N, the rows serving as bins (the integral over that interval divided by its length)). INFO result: 0.96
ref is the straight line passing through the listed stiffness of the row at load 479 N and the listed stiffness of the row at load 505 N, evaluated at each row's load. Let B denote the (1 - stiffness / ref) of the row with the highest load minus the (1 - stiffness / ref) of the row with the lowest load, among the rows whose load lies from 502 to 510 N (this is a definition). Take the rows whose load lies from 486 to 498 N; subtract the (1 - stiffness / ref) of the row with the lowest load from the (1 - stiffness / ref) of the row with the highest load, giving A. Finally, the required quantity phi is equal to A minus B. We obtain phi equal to 0.07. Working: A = 0.15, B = 0.079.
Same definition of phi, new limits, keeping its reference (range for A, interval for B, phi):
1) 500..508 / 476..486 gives 0.20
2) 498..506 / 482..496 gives 0.01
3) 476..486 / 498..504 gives -0.21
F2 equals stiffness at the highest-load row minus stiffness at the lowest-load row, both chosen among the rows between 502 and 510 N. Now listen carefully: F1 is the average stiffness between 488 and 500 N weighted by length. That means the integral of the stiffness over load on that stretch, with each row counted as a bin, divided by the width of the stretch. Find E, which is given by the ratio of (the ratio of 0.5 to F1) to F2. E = -0.010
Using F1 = 30.0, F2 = -1.7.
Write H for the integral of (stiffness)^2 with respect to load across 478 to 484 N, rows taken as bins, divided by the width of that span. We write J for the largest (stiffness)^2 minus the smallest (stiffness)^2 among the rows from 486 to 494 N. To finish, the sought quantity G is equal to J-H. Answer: -649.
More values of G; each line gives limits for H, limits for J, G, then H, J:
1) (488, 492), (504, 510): -869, 956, 86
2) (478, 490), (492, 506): -741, 890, 149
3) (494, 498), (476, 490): -503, 868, 365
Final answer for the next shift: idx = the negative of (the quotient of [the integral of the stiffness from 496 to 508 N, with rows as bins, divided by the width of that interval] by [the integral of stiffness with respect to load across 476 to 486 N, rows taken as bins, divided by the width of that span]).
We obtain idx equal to -1.00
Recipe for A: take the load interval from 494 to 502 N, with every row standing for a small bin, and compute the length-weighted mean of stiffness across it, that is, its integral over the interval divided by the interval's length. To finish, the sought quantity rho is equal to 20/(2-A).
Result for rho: -0.75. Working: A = 28.8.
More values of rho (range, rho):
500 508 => -0.78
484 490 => -0.67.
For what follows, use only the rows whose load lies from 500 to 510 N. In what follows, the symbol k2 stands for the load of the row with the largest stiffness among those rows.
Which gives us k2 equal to 503 N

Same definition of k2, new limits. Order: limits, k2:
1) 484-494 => 487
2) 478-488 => 487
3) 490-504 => 491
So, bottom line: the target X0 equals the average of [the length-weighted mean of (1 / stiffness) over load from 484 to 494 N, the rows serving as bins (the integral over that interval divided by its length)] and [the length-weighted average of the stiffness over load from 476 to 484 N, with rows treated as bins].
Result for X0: 13.7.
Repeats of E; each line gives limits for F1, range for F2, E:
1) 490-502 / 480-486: 0.005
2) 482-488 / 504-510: -0.010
